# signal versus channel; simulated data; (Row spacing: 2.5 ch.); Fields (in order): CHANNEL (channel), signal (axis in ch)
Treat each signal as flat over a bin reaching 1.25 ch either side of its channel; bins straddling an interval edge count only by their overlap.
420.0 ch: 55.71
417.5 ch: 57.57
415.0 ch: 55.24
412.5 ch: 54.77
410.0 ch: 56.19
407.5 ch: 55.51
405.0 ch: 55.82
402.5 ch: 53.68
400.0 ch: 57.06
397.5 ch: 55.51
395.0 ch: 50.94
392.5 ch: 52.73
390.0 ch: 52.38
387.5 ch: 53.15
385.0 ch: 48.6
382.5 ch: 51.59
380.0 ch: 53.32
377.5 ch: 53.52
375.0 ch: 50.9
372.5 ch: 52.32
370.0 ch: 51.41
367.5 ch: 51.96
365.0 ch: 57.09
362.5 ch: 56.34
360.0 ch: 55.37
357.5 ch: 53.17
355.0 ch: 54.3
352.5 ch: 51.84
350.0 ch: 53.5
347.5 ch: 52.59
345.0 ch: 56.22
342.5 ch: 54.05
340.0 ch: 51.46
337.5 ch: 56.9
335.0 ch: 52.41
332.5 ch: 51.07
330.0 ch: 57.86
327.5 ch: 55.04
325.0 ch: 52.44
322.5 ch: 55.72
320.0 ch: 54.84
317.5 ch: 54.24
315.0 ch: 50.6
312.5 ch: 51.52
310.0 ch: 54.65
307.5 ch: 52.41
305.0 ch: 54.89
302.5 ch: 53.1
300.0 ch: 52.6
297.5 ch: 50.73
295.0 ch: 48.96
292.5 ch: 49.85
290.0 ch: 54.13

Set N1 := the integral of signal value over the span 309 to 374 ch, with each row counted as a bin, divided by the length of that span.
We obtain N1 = 53.8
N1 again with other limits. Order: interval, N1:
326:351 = 54.1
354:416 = 53.7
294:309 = 52.2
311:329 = 53.6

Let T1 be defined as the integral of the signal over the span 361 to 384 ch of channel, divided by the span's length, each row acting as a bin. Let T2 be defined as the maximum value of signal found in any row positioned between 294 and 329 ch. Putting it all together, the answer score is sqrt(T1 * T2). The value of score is 54.4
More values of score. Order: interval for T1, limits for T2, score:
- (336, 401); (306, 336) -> 55.6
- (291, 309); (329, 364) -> 54.8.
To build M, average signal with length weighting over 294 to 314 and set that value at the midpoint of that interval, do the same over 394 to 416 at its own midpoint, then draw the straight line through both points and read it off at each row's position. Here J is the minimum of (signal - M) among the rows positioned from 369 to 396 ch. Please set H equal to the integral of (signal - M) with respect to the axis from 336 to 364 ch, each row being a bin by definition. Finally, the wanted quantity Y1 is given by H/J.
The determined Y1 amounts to -3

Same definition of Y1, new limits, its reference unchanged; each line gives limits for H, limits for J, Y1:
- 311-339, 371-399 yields -4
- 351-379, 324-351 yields 7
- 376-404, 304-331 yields 23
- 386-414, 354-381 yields 5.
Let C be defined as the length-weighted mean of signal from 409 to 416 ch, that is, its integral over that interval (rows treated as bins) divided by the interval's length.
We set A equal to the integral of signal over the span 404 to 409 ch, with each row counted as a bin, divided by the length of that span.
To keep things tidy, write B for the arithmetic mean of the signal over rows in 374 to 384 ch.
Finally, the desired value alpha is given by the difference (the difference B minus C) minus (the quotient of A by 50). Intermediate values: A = 55.7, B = 52.3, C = 55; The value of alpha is -4.2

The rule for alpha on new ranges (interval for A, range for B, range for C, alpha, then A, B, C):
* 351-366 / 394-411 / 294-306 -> 1.8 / 54.6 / 55.0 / 52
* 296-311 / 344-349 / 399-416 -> -2.1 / 53.0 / 54.4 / 55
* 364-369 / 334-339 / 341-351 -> -0.5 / 54.2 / 54.7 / 54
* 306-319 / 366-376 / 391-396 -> -1.3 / 52.8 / 51.6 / 52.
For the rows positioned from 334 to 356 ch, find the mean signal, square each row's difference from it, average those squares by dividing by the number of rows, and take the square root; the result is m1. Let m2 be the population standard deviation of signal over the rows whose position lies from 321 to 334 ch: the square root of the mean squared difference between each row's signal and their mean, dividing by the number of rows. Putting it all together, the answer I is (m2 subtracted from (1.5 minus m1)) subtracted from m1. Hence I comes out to 4.5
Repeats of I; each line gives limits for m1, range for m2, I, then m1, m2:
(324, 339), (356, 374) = 5.6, 2.5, 2.1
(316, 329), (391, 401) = 3.1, 1.1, 2.4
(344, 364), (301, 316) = 3.2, 1.6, 1.6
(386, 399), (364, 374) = 3.7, 1.5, 2.3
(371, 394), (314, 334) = 3.7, 1.5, 2.3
